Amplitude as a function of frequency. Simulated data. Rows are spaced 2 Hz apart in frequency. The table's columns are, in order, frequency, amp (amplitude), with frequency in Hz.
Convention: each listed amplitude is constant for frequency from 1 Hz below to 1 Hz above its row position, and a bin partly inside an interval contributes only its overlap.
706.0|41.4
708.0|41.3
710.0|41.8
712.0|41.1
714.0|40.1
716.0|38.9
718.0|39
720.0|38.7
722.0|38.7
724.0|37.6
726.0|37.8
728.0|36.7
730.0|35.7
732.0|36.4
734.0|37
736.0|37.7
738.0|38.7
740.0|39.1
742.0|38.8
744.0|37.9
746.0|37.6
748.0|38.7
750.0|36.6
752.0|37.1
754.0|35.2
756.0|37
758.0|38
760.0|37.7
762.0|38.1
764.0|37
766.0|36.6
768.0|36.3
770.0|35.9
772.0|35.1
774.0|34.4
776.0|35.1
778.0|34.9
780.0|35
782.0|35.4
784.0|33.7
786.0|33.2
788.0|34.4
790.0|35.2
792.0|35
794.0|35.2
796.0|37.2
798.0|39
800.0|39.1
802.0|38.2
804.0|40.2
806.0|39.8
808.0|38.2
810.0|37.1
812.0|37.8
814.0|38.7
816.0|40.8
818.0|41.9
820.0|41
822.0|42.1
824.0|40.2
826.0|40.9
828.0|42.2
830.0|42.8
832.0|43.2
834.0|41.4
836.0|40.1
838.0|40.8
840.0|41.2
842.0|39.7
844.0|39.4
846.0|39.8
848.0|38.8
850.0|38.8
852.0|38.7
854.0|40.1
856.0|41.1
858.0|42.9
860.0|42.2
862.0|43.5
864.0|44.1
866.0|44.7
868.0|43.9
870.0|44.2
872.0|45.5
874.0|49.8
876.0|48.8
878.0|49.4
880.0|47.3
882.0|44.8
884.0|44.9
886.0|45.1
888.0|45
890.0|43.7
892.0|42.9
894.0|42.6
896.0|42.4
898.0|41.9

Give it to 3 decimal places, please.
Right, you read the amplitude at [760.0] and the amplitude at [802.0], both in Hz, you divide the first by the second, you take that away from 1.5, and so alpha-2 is 0.513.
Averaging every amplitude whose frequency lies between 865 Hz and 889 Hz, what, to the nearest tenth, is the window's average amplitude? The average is 46.1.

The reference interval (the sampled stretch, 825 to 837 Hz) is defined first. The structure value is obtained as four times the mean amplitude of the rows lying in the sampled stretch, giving 167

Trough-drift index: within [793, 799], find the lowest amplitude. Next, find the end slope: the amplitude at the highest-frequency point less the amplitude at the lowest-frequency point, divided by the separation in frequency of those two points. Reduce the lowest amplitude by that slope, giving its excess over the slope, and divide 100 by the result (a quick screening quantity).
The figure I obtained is 2.92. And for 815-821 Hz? 2.45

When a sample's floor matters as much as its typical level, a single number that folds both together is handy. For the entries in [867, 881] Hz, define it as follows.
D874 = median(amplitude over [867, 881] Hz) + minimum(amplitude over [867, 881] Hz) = 91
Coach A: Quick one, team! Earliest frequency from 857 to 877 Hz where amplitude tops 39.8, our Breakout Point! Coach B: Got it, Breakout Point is 858.0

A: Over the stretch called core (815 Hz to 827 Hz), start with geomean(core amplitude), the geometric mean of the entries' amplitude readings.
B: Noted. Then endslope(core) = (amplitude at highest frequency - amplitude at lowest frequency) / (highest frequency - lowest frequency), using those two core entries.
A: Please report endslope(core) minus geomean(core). -41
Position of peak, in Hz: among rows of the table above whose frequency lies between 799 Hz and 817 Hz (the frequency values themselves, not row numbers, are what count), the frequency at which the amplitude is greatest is 816.0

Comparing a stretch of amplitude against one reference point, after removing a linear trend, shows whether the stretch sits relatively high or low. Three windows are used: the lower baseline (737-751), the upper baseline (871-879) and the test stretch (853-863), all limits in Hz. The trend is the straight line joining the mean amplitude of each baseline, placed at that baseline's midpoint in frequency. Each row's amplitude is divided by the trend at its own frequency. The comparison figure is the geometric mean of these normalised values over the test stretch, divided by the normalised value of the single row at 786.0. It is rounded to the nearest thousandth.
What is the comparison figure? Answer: 1.113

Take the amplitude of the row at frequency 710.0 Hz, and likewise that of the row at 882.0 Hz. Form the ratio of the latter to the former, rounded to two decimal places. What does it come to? 1.07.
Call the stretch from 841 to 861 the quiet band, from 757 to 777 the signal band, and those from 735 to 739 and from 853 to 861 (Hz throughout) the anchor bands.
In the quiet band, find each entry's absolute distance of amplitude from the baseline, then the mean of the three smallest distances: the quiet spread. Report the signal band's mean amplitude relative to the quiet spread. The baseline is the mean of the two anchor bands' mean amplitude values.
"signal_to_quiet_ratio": 224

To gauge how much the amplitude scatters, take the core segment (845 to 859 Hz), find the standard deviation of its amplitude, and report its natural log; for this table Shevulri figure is 0.4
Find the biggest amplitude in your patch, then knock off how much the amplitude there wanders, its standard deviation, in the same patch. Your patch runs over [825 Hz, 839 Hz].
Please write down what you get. 42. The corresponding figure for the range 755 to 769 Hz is 37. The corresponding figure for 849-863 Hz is 42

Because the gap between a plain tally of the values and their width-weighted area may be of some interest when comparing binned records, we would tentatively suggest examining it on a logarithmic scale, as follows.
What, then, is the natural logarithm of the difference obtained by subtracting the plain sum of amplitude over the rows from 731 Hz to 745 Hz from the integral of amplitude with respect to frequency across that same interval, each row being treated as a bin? 5.58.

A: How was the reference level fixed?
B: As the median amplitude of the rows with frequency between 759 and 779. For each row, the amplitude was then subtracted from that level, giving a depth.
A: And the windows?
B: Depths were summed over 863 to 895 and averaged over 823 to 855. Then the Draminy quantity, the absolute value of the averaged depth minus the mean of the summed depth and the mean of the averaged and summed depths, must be 109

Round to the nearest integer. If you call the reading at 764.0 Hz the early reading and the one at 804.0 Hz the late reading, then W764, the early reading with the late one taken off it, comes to -3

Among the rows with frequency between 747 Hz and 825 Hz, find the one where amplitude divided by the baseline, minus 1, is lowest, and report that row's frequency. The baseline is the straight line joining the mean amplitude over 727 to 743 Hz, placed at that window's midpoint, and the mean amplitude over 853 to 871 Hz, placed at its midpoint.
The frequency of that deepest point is 786.0 Hz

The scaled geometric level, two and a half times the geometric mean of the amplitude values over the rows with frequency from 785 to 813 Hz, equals 93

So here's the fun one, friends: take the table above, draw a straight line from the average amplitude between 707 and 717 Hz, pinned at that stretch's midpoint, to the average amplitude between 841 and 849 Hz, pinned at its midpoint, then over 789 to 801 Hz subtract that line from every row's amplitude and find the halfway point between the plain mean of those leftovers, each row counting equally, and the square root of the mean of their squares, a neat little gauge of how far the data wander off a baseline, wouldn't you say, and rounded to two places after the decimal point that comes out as 0.24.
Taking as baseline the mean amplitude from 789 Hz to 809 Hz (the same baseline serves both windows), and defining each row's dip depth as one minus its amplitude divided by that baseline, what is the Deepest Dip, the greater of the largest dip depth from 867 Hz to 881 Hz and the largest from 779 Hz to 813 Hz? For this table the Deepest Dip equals 0.12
